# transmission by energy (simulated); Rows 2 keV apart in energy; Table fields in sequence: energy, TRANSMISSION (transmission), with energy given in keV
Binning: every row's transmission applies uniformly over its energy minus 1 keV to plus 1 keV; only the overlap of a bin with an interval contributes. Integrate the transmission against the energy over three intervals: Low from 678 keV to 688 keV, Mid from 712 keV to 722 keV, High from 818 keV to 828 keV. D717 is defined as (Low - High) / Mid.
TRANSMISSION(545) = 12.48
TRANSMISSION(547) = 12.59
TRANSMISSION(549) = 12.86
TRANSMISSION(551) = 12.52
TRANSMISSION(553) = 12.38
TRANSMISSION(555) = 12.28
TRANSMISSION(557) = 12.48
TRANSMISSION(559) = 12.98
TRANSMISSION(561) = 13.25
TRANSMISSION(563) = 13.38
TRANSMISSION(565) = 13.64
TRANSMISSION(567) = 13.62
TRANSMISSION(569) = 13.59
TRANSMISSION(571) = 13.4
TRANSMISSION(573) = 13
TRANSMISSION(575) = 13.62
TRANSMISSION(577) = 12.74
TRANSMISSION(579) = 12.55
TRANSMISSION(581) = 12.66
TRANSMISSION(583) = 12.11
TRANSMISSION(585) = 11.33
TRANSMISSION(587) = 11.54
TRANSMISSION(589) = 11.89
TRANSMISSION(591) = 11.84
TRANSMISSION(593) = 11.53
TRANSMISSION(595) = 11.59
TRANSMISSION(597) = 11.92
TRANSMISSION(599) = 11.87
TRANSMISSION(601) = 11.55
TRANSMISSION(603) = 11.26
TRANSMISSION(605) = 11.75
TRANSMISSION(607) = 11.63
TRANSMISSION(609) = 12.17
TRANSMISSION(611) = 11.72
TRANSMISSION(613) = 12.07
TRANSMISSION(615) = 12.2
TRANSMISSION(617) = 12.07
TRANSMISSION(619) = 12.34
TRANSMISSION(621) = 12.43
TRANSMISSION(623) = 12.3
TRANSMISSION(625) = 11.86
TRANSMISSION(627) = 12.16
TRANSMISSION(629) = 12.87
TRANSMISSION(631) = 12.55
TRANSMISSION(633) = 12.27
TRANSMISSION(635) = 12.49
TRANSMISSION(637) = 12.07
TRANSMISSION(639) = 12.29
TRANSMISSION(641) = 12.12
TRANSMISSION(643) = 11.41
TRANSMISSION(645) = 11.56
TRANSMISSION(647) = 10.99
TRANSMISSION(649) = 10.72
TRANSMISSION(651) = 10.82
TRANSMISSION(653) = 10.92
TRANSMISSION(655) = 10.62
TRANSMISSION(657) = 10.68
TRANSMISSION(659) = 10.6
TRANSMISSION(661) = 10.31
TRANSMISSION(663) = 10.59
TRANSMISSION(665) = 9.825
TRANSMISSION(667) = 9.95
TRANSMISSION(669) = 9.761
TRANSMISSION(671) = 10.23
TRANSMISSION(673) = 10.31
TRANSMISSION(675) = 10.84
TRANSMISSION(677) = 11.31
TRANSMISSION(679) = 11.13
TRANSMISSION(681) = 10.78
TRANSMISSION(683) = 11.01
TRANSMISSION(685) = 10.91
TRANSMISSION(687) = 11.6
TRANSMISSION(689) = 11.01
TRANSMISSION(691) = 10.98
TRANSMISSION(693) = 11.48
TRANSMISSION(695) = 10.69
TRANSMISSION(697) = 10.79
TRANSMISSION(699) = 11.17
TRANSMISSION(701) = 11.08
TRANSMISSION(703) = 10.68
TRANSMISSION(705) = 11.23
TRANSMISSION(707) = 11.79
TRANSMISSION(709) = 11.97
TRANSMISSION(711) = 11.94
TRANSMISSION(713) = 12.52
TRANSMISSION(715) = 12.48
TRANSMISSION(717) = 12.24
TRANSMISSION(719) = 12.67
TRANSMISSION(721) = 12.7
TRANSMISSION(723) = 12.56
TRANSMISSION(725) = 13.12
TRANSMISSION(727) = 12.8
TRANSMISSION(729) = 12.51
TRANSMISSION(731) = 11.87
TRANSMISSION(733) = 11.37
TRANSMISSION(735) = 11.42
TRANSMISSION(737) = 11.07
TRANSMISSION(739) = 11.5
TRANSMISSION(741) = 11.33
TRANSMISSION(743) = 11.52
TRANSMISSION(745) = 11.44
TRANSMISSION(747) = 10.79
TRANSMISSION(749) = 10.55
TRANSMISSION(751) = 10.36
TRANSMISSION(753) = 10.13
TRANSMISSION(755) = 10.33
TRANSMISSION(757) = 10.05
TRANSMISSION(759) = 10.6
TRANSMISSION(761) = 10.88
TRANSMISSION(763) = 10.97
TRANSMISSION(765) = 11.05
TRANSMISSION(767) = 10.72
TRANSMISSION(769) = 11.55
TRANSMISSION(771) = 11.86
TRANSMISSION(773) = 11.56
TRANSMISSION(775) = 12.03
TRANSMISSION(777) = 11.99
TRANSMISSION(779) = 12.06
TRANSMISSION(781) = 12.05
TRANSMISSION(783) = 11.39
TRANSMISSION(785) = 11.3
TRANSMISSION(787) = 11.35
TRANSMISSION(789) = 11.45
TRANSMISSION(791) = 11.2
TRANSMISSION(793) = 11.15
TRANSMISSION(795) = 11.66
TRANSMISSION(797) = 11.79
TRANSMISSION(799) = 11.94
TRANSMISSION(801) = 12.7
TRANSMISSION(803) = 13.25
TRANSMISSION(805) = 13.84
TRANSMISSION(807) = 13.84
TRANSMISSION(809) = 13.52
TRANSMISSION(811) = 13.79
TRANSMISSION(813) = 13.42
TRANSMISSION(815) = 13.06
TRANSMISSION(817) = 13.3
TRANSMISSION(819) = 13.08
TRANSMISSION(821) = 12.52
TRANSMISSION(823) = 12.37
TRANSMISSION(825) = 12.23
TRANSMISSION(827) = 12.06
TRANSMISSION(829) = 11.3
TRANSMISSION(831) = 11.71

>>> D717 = -0.11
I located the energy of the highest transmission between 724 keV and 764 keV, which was 725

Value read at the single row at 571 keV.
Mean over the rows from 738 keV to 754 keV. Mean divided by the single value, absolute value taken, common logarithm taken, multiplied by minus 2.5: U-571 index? 0.22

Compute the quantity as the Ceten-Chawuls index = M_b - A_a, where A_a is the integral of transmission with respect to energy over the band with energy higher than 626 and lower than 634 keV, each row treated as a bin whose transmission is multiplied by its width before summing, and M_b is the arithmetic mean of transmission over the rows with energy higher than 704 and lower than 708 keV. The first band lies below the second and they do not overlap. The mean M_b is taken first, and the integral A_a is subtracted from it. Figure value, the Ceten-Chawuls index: -88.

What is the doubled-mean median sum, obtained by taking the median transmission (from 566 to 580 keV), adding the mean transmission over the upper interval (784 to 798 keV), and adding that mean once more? 36.2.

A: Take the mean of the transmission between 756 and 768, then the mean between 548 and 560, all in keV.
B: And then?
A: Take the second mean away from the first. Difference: -1.9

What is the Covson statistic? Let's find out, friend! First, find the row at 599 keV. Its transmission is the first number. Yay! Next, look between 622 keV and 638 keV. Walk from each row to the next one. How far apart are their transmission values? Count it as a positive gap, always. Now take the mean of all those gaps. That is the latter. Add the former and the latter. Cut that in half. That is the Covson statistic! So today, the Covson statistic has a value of 6.1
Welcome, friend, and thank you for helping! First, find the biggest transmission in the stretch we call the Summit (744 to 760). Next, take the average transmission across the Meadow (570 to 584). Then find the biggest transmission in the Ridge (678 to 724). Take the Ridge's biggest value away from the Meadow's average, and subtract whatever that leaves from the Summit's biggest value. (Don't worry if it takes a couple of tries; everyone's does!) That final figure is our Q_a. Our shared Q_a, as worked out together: 11.3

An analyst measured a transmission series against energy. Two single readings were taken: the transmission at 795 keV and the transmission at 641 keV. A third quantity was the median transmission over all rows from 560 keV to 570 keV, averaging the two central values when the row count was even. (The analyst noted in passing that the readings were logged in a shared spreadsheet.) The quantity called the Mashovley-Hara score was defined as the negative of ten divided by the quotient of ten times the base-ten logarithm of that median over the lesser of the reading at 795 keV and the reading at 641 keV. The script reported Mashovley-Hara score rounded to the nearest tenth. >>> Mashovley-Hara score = -10.3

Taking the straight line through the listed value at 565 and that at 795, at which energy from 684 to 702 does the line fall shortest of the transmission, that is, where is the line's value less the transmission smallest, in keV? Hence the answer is 687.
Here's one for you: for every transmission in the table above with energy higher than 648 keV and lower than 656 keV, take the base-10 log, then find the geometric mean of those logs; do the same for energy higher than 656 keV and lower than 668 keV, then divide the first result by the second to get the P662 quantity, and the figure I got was 1.02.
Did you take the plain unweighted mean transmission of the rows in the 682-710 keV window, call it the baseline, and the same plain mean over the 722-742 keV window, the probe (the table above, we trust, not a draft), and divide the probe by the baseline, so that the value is 1.07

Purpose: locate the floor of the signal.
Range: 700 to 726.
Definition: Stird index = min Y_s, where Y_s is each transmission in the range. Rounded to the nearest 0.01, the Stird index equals 10.68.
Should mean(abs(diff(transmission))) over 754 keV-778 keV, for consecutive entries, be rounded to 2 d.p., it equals 0.32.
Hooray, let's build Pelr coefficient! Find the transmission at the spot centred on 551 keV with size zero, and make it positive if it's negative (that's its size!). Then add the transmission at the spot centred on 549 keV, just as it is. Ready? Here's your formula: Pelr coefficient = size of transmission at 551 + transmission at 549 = 25.4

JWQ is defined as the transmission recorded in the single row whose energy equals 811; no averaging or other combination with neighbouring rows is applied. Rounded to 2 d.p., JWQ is 13.79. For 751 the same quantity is 10.36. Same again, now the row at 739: 11.50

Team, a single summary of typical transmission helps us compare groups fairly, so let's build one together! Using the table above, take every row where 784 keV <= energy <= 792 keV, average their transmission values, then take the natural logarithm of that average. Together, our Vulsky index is 2.43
